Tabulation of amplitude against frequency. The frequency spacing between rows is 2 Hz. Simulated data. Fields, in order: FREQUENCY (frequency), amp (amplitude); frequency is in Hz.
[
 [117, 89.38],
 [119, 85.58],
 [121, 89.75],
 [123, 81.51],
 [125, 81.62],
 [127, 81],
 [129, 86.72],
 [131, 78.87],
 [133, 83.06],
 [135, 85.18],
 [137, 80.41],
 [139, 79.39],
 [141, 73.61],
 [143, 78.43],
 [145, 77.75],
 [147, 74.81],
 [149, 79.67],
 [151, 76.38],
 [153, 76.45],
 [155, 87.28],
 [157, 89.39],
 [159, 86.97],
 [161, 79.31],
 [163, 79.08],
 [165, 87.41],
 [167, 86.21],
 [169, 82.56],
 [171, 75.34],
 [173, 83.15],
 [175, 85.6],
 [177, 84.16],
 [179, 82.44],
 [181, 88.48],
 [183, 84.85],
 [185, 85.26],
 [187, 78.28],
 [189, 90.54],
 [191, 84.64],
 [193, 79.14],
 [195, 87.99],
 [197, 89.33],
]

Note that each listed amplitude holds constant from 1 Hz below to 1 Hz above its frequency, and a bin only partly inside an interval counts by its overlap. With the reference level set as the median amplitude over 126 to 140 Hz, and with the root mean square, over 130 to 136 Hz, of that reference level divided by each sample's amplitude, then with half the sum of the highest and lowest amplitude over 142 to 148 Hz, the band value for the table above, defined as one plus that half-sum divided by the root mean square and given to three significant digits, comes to 78.8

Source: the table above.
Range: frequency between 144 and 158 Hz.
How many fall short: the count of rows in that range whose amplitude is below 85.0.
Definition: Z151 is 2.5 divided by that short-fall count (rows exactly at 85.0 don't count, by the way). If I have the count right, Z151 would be 0.50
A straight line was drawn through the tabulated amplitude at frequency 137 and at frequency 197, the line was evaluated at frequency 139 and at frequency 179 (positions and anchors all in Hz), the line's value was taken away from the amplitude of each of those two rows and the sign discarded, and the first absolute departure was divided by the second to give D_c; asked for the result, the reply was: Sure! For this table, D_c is 0.31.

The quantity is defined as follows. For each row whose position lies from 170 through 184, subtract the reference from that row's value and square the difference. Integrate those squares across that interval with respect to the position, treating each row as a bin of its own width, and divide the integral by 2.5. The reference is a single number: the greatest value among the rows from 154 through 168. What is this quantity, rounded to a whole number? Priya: 278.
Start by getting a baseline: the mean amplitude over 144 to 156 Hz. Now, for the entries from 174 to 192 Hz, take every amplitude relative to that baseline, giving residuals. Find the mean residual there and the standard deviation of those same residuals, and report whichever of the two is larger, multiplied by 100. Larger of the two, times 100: 619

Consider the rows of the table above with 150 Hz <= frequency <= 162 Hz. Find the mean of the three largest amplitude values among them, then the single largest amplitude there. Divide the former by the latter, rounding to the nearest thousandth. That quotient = 0.983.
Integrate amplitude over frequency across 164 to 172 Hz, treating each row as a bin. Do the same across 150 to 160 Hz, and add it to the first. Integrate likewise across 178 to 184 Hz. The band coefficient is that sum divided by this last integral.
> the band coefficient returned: 2.9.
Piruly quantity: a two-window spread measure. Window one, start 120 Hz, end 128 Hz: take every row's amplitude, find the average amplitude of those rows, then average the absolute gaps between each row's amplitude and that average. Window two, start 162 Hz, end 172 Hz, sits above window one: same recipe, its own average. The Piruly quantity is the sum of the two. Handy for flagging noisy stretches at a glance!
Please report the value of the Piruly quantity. 7.1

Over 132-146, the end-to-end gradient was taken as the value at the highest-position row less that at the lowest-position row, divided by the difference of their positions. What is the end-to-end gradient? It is -0.44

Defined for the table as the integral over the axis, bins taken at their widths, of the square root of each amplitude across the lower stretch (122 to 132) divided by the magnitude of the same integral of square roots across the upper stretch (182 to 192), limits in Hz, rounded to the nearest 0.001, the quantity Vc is 0.984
